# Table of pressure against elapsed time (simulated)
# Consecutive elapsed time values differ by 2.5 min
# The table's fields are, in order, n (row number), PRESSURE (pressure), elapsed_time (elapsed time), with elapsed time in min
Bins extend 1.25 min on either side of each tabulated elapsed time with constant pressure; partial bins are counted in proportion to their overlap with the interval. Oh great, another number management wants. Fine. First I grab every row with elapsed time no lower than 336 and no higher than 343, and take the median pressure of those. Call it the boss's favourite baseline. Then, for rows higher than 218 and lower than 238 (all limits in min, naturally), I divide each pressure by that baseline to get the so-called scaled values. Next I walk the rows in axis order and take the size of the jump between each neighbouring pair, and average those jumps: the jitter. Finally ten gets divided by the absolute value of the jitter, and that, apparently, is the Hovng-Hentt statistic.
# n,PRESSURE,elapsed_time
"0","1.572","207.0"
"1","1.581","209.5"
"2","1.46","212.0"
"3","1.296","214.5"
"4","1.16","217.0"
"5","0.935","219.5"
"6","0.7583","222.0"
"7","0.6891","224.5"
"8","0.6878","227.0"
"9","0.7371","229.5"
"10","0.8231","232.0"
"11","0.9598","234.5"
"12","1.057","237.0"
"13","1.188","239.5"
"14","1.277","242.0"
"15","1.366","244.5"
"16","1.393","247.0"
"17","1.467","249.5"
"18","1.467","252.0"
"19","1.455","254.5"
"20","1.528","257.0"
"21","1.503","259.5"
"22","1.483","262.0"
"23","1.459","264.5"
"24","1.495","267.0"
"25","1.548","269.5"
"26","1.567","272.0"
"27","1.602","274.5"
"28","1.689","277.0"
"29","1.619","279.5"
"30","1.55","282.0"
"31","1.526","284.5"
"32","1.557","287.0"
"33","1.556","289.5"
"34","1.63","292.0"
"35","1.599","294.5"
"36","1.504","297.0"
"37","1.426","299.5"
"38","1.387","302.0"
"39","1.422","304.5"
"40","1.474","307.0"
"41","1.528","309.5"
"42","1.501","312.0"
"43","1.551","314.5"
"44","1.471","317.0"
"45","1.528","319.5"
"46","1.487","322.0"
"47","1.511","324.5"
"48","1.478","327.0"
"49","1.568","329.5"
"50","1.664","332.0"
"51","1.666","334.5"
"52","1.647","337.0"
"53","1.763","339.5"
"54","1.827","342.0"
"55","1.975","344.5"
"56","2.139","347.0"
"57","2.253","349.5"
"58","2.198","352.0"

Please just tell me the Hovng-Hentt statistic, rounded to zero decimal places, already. 200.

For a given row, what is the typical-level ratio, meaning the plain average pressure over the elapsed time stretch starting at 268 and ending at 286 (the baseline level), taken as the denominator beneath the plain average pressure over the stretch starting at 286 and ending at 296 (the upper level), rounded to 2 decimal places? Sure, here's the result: 1.00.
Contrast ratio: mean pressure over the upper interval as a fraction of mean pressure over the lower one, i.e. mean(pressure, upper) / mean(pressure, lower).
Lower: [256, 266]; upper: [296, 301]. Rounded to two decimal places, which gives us 0.98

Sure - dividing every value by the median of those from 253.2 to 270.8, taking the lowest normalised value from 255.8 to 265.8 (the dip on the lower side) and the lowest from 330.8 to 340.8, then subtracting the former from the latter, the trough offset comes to 0.13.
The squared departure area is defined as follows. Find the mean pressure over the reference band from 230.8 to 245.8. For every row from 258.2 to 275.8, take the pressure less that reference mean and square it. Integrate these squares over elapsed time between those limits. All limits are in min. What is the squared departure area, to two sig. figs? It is 3.0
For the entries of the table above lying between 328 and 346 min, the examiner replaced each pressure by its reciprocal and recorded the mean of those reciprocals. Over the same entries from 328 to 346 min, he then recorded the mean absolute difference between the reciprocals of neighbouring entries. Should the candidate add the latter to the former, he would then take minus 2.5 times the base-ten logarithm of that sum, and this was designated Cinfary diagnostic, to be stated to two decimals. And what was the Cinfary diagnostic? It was 0.55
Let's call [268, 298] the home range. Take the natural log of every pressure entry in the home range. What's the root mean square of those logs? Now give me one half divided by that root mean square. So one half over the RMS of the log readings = 1.09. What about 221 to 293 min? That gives 1.32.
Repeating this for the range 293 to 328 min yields 1.25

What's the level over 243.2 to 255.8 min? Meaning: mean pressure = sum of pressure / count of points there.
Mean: 1.43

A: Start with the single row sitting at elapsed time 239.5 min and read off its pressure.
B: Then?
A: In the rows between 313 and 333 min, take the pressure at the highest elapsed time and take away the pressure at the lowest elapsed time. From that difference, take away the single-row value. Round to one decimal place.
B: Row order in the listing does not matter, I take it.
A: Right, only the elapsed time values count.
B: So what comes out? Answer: -1.1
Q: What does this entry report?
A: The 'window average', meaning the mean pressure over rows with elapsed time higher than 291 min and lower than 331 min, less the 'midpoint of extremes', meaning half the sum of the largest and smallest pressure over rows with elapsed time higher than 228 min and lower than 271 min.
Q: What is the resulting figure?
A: 0.36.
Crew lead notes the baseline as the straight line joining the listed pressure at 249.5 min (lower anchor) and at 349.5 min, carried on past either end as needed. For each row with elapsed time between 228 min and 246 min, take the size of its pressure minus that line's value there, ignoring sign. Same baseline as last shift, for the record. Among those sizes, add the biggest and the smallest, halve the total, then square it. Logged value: 0.10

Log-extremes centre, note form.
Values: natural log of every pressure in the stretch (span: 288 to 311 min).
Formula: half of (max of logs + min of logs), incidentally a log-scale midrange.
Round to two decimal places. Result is 0.41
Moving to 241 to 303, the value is 0.38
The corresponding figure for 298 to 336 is 0.42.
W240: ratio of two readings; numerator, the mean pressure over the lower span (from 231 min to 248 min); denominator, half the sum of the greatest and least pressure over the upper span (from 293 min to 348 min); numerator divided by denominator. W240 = 0.65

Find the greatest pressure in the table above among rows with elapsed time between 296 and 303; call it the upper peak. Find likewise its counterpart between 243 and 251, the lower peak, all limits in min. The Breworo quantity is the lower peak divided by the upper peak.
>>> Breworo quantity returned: 0.98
